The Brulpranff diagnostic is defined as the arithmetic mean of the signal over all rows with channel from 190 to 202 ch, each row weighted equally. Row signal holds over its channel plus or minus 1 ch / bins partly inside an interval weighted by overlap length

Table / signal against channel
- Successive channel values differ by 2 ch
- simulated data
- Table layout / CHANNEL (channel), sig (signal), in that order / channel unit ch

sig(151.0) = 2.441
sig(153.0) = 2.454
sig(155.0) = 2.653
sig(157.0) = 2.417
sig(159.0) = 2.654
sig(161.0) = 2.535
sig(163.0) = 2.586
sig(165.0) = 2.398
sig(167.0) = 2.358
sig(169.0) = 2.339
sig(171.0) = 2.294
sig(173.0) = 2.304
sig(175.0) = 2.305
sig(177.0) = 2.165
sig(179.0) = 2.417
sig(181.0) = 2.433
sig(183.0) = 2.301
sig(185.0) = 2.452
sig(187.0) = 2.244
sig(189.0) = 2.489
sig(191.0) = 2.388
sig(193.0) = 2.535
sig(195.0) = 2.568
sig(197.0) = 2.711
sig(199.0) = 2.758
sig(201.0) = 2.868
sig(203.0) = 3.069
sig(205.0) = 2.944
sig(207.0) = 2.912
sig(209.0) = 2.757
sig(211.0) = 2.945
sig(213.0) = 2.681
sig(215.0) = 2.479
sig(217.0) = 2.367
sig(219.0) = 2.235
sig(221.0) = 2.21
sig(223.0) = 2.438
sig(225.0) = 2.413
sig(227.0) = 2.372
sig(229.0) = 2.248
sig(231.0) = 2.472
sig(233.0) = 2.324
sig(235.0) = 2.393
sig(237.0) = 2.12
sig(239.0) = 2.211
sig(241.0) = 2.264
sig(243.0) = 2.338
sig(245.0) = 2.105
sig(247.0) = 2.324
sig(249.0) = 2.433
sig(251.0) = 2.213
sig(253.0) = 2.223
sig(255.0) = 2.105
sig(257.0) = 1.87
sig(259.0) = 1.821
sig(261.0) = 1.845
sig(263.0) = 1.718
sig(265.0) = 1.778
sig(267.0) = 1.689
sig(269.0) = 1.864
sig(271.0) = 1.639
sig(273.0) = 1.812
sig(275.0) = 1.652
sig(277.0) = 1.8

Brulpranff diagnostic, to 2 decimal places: 2.64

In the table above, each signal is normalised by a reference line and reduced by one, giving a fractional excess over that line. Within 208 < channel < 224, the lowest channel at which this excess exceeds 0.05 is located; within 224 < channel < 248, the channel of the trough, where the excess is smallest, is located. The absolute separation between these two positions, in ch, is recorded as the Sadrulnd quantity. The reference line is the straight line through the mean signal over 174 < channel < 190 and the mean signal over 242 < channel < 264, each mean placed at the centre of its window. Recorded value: 28 ch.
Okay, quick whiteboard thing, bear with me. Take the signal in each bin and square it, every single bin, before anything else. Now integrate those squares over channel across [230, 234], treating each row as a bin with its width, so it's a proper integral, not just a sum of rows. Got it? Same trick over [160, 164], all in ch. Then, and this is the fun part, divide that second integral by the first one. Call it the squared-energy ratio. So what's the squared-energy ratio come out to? 1.14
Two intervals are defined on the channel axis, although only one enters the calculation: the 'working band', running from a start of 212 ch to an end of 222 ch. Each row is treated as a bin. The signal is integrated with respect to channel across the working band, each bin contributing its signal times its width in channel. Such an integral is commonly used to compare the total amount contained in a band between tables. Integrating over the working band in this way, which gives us 23.9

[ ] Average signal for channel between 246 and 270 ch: 2.0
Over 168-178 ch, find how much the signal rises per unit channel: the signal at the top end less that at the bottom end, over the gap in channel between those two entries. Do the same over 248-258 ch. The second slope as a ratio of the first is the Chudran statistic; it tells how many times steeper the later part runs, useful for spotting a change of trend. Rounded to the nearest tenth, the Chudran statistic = 3.2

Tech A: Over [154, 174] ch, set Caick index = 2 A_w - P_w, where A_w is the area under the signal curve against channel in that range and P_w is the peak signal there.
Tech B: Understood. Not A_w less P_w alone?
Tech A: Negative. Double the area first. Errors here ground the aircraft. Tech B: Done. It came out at 95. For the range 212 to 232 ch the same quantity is 93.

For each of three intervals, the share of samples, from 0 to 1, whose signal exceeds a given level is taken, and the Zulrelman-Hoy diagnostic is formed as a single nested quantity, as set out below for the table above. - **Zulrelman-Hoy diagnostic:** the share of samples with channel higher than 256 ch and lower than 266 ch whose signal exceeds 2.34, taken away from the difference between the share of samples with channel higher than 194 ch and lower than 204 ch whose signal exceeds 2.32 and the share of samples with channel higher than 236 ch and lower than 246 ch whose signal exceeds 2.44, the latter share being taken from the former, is 1.0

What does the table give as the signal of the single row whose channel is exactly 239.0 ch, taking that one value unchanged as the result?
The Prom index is 2.211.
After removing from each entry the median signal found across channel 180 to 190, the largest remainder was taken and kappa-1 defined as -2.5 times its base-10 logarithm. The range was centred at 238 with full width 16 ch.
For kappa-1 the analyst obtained 3.52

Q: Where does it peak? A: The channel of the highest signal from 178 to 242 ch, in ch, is 203.0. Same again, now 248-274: 249.0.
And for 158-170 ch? 159.0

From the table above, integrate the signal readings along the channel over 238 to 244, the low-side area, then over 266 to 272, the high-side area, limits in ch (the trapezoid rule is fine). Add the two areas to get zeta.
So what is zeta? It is 24.0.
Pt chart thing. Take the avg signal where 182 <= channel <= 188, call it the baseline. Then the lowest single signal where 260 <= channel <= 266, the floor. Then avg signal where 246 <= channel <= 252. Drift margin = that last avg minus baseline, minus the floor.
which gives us -1.7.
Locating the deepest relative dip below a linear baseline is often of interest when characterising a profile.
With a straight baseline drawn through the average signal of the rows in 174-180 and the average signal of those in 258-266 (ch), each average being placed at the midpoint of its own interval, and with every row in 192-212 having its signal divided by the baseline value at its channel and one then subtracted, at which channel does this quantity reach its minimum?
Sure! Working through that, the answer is 193.0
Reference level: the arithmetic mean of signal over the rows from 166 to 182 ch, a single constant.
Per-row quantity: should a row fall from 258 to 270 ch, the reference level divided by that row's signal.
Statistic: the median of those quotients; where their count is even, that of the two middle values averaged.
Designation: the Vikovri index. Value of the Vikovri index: 1.3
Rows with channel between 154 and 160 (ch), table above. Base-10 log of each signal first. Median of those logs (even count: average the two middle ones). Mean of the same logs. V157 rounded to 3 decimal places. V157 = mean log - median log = -0.013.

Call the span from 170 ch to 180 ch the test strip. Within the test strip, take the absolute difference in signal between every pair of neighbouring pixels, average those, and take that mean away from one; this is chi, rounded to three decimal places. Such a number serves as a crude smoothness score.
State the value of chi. 0.899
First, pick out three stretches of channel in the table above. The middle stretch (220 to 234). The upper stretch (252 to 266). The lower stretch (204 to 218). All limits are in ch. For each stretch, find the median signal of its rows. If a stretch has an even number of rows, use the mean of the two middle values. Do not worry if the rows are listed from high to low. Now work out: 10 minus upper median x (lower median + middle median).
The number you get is 0.5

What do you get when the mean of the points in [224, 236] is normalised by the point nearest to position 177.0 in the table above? 1.09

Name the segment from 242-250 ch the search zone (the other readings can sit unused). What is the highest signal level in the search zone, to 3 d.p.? 2.433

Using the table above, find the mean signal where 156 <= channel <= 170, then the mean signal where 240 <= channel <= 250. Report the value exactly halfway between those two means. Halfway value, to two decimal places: 2.38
